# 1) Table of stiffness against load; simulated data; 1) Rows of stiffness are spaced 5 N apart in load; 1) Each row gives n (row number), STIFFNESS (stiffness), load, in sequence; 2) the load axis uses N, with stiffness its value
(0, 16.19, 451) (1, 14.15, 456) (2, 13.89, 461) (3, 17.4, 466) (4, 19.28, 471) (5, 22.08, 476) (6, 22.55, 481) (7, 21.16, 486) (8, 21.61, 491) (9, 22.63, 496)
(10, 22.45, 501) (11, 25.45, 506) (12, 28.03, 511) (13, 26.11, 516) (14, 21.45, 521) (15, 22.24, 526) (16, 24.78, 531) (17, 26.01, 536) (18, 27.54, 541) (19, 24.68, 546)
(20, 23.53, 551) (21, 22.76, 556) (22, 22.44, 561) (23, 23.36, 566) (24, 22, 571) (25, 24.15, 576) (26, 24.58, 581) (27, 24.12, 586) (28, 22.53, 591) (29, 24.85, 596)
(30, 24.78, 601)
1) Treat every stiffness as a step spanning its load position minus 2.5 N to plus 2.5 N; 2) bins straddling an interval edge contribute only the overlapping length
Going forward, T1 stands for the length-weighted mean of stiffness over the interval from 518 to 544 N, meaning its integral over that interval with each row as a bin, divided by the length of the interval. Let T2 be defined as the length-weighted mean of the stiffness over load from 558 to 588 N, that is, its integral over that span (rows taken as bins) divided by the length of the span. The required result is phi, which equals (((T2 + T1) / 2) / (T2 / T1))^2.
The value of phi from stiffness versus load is 624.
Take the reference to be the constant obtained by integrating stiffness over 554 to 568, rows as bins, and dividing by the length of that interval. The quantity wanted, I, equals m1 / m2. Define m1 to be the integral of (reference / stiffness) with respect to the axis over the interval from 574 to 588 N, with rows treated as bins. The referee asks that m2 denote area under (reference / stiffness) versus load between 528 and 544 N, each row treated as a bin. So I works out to 0.93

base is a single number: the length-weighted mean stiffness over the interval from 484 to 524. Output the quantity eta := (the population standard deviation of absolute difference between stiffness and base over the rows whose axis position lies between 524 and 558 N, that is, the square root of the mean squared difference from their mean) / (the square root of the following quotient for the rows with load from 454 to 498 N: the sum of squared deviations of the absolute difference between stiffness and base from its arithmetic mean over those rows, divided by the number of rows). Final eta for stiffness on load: 0.4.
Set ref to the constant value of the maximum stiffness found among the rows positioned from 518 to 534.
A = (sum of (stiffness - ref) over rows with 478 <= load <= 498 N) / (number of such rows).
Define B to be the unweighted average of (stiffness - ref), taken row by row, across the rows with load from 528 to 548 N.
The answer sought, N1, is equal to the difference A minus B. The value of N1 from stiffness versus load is -4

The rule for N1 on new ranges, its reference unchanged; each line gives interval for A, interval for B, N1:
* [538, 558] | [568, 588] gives 1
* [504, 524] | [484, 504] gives 3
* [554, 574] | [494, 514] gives -2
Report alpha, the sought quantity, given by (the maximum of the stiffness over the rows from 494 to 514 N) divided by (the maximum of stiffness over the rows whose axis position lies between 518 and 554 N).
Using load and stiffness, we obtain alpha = 1.02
